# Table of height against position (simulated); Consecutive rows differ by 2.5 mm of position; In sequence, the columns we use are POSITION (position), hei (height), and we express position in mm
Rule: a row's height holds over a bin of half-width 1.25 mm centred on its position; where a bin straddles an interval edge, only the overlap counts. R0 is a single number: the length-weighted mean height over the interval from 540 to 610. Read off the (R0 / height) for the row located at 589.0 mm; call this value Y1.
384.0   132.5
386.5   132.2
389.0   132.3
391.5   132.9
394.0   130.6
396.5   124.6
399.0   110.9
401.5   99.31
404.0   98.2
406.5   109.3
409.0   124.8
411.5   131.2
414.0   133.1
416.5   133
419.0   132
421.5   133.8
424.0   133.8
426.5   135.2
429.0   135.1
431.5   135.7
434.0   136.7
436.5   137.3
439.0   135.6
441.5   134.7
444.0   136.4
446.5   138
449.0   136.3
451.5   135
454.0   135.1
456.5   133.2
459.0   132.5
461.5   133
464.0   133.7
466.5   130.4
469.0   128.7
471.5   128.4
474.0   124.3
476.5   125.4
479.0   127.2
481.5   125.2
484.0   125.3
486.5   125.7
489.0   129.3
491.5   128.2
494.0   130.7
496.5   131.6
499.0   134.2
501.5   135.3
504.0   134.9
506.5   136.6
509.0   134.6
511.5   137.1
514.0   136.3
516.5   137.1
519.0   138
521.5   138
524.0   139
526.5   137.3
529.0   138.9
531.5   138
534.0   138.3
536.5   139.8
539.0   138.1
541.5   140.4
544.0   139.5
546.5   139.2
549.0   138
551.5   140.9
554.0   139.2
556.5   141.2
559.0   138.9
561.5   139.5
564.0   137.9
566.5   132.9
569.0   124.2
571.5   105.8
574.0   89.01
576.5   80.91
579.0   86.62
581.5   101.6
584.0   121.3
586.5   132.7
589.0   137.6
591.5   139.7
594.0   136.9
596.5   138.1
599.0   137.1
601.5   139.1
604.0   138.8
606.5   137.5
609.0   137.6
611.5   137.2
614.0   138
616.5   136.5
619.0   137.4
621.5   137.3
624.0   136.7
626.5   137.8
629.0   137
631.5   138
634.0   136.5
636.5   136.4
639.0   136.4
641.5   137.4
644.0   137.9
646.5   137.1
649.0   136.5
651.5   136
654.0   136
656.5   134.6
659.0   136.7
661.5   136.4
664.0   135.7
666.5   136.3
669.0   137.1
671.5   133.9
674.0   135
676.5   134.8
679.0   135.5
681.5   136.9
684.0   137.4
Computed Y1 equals 0.94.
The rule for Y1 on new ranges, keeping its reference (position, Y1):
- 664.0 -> 0.95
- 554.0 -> 0.93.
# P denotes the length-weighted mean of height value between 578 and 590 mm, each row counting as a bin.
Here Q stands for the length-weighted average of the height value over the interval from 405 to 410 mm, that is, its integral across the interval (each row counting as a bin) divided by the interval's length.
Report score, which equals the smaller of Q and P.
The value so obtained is 116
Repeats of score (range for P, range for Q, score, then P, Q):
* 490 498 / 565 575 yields 114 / 130.3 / 114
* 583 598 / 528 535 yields 135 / 134.6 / 138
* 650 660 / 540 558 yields 136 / 135.8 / 140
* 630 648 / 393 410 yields 114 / 137.1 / 114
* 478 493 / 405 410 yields 116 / 126.9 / 116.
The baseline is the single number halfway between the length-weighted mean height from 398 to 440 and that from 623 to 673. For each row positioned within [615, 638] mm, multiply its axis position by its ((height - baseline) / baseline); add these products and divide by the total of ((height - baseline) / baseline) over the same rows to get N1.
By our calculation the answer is 626.4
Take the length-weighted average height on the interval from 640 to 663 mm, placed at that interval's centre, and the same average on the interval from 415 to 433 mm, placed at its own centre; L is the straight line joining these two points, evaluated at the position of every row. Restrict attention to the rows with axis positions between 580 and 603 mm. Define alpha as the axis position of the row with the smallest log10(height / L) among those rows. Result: 581.5 mm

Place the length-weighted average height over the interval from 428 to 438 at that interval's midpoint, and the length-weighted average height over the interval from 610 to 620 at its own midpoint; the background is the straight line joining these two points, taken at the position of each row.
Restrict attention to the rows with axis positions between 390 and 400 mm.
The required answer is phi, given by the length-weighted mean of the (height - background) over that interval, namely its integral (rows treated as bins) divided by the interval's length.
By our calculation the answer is -10.7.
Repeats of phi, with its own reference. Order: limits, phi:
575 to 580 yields -53.2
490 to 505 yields -4.2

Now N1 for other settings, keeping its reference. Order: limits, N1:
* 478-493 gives 484.5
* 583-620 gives 606.1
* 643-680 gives 659.9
